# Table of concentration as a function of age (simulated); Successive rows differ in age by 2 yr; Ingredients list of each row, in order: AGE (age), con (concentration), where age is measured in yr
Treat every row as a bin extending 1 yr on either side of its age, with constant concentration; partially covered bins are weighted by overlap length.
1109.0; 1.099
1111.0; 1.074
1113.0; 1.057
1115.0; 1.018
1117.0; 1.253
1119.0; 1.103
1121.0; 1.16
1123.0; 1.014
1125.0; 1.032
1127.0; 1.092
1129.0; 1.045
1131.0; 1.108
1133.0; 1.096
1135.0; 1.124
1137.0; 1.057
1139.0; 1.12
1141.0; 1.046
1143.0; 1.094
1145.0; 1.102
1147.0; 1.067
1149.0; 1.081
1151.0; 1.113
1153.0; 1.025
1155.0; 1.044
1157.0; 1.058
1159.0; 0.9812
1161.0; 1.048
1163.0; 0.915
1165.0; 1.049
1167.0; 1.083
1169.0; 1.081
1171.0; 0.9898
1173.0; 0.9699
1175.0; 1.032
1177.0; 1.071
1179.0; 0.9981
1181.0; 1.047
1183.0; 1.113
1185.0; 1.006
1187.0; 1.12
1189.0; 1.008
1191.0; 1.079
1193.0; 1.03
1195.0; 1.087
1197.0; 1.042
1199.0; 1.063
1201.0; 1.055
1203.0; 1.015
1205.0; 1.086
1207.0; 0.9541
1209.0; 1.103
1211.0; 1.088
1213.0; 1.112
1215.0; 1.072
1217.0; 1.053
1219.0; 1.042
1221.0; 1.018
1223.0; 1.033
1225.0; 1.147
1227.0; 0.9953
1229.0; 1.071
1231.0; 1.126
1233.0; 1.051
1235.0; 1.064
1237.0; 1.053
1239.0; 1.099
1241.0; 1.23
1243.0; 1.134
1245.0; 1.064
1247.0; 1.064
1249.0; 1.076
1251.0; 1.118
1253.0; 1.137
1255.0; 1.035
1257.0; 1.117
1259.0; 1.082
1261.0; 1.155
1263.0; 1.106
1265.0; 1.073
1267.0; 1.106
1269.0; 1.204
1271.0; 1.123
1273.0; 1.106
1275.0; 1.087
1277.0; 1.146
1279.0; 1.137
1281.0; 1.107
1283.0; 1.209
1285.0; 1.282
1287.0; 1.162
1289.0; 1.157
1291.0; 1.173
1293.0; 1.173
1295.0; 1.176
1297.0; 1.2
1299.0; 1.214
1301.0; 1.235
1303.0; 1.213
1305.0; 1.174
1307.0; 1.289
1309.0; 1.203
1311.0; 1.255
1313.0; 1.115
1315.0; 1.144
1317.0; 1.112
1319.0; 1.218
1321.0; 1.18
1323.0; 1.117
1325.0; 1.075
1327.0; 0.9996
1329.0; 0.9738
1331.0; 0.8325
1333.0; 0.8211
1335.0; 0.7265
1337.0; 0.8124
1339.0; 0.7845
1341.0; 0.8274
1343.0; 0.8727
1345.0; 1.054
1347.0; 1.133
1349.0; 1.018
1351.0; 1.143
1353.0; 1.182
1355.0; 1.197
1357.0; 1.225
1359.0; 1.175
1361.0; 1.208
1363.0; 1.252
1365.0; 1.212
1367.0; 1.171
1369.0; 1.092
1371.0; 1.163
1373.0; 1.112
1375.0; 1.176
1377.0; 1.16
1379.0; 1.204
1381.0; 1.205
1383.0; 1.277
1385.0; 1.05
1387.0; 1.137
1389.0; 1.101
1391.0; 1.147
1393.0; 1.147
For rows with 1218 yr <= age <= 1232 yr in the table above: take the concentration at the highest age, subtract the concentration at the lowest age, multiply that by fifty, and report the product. 4.2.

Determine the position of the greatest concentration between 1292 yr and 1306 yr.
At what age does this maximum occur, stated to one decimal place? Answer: 1301.0 yr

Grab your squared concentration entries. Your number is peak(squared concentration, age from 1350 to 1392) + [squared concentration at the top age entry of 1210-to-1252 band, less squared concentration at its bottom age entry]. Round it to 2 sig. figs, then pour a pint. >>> 1.7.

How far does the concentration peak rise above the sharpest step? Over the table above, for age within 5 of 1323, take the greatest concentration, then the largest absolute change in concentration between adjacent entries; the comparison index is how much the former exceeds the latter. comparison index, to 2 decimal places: 1.14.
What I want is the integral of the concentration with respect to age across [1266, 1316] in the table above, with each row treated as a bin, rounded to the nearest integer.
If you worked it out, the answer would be 59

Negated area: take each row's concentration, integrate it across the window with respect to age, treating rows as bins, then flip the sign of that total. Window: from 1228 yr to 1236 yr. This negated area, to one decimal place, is -8.6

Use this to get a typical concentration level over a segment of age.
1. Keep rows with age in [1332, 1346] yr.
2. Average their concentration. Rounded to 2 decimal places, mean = 0.84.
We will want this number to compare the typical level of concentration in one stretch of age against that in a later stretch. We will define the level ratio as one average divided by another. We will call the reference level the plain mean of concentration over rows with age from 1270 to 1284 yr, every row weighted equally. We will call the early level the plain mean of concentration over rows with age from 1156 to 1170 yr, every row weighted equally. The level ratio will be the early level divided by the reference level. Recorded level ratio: 0.91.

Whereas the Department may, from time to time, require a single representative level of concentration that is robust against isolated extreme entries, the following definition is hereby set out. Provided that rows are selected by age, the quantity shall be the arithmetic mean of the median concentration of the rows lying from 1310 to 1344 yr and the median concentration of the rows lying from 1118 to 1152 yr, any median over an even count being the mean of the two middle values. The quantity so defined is 1.047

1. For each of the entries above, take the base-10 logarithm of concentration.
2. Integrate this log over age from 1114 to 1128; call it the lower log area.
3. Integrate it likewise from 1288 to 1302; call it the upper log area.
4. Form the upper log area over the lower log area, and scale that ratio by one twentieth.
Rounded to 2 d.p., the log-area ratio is 0.10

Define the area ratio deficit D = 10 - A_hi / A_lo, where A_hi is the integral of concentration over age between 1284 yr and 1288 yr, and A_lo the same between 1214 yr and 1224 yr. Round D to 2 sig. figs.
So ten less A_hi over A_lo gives 9.5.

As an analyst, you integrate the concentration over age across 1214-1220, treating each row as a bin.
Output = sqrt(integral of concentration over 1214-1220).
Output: 2.52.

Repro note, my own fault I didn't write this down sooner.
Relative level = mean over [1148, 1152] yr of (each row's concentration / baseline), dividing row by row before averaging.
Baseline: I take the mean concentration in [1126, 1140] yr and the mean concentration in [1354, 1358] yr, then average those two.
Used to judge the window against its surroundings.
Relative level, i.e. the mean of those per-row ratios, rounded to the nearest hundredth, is 0.95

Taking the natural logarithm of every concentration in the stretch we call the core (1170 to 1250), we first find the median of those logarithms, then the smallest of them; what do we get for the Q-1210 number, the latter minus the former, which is -0.11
